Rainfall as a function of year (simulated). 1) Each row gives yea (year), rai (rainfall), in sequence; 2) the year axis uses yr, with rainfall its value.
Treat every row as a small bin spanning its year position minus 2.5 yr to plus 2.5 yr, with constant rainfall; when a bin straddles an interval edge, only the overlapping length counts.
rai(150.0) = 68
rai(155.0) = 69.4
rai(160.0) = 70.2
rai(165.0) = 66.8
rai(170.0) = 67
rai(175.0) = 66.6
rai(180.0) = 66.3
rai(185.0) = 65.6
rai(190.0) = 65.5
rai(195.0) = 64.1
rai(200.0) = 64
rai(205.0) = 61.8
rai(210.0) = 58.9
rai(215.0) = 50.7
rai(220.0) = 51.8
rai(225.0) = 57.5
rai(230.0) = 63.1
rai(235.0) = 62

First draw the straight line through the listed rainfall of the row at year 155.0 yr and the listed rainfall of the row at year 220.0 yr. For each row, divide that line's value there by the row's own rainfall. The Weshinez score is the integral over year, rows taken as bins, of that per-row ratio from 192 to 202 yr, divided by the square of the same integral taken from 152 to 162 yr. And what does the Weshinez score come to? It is 0.093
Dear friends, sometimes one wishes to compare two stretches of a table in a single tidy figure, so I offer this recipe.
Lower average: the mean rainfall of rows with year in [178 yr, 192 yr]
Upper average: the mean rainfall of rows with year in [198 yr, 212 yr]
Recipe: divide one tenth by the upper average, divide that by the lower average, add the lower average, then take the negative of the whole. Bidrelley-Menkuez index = -65.8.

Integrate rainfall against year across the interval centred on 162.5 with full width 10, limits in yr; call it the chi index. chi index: 685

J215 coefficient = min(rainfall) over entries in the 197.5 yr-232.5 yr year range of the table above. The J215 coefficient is 50.7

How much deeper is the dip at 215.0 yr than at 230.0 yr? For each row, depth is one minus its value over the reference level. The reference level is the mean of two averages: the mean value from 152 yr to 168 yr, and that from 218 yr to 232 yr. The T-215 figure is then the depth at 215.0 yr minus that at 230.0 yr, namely 0.20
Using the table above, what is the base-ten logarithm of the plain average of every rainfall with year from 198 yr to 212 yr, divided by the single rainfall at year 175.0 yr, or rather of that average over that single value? -0.034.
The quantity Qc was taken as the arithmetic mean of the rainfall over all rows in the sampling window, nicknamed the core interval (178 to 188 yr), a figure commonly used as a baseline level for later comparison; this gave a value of 65.9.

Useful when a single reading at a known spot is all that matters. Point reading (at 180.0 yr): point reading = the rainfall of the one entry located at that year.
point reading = 66.3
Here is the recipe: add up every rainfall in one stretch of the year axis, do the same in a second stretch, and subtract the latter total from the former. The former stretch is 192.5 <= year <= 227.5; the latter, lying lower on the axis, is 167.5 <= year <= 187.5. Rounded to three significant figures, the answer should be 143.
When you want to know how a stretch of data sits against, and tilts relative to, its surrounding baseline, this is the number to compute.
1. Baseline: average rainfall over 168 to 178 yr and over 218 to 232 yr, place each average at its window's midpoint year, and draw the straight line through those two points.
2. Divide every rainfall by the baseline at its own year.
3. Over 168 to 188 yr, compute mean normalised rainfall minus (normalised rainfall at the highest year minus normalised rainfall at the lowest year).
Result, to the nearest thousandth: 0.988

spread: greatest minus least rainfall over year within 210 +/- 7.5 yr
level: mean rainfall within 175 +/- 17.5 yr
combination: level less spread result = 56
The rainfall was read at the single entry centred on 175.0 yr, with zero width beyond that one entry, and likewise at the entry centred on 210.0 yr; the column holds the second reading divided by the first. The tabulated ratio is 0.884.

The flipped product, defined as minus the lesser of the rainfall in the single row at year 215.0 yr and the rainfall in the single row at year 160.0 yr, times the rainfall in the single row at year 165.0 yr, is -3387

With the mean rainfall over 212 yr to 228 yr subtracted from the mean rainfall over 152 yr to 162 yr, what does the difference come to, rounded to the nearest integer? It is 16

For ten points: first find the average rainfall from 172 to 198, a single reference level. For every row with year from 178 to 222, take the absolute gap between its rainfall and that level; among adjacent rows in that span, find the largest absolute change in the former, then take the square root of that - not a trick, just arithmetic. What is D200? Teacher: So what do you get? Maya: 2.9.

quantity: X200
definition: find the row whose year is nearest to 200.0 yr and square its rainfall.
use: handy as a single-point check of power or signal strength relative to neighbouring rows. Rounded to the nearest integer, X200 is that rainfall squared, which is 4096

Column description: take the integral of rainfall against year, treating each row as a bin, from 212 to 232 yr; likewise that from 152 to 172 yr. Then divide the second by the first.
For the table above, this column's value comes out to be 1.2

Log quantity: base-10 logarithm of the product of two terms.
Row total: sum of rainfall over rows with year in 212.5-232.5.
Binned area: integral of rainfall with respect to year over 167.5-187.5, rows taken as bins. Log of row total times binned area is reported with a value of 5.47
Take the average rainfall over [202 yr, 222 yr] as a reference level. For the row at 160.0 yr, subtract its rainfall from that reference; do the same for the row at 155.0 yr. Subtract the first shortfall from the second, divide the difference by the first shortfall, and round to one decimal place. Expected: -0.1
